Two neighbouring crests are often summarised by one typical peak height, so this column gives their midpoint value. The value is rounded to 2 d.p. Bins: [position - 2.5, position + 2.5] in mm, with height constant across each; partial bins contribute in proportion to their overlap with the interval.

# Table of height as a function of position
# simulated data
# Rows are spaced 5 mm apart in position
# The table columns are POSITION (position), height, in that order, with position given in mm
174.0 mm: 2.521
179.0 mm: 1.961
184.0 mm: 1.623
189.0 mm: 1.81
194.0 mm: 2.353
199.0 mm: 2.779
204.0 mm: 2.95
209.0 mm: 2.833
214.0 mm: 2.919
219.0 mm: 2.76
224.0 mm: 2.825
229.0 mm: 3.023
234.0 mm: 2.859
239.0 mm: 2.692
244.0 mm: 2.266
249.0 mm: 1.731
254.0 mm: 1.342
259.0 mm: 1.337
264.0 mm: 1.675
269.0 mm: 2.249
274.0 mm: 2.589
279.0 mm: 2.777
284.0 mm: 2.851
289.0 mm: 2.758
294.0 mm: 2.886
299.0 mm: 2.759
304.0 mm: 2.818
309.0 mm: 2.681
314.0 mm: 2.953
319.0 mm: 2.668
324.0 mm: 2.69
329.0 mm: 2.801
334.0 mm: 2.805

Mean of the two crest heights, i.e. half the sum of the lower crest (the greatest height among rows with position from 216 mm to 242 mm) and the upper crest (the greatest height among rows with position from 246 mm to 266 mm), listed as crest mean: 2.38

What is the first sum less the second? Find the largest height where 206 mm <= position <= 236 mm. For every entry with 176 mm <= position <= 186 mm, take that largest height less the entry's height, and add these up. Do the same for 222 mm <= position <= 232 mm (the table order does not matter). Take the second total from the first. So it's 2.3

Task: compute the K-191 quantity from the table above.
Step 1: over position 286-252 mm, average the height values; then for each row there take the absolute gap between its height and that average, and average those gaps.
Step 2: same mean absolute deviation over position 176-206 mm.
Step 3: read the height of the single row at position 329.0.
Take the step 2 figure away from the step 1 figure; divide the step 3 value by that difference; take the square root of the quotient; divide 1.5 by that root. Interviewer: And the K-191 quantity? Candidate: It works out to 0.31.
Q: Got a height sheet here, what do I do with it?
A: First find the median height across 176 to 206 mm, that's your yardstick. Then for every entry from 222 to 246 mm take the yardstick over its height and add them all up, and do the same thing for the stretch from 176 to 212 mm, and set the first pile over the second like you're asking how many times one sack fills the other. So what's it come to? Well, 0.59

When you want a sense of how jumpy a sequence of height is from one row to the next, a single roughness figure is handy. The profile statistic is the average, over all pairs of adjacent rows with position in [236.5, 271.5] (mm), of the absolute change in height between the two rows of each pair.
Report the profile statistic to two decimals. 0.38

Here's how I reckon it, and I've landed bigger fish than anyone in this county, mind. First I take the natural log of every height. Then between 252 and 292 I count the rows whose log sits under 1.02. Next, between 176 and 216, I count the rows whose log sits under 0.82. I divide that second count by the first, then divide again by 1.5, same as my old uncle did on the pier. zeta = 0.33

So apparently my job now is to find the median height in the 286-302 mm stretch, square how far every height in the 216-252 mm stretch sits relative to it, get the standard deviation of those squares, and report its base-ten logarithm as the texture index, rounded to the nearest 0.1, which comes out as -0.4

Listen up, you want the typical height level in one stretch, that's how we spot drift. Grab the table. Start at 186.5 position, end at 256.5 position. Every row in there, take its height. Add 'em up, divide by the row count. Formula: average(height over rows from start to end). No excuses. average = 2.5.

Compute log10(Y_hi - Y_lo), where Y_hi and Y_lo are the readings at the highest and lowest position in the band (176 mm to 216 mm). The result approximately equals -0.02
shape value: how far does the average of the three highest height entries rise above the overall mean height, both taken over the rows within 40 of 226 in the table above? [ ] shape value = 0.58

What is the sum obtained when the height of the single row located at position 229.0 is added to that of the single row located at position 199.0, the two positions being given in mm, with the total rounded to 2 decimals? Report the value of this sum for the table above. 5.80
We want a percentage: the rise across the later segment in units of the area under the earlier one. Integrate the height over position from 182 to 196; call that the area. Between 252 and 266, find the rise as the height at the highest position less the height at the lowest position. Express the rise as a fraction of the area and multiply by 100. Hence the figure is 1.2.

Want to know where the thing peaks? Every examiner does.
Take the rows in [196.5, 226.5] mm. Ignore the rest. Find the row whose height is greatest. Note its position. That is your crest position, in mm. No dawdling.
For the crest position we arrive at 204.0 mm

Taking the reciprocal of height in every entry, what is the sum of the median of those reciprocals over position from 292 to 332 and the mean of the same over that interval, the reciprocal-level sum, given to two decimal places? 0.72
